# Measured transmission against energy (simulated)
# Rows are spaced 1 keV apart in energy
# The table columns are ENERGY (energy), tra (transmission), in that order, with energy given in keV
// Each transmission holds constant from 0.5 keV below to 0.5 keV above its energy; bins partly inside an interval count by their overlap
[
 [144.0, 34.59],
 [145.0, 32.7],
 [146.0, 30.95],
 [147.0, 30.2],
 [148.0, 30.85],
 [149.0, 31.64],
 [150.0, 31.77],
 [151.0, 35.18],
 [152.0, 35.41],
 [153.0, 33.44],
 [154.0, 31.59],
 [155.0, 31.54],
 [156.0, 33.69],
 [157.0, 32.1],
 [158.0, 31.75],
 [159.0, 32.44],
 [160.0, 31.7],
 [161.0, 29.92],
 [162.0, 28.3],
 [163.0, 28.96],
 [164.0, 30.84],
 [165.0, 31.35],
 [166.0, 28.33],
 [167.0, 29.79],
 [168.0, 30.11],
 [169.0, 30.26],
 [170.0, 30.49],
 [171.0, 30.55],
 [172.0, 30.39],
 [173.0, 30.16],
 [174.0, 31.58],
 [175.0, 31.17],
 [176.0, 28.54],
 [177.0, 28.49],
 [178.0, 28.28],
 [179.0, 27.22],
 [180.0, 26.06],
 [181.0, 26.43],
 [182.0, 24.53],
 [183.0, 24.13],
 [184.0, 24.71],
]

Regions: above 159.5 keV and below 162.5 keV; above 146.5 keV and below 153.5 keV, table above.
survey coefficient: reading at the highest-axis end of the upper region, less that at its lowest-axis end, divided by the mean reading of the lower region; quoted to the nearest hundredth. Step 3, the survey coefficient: -0.10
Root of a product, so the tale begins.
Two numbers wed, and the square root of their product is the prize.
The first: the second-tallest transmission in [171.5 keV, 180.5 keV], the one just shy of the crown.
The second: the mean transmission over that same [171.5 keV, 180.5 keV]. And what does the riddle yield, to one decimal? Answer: 30.1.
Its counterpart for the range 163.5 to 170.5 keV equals 30.5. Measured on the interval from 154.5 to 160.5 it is 32.3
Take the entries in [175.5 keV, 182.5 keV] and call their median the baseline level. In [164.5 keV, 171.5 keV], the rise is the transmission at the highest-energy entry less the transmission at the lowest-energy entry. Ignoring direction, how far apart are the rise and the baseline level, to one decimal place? 28.0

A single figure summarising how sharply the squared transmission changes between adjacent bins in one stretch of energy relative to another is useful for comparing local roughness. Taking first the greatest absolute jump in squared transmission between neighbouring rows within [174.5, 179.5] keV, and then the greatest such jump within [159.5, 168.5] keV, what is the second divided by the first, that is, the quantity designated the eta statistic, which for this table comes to 1.1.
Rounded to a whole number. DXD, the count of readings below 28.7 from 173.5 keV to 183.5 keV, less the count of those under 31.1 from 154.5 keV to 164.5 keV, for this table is 4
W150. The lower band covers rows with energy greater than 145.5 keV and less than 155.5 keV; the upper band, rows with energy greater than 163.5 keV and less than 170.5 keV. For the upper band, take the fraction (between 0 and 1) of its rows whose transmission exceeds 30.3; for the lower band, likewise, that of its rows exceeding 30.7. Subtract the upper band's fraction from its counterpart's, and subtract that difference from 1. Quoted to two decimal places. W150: 0.53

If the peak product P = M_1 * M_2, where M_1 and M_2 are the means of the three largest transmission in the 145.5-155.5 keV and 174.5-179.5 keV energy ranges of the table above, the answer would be 1019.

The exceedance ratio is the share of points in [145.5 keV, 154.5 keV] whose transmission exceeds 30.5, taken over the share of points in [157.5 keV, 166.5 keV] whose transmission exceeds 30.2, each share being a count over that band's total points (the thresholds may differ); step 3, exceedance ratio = 1.6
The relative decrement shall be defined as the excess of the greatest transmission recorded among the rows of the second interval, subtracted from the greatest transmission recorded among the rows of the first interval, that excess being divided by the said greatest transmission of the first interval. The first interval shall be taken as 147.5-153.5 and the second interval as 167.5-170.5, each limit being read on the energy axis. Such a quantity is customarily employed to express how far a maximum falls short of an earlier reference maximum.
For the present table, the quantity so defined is 0.14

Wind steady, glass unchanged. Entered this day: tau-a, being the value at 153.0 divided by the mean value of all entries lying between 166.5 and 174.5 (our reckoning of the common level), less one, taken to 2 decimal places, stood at 0.10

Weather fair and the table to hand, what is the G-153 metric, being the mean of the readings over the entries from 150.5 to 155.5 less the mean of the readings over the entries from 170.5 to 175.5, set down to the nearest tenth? 2.7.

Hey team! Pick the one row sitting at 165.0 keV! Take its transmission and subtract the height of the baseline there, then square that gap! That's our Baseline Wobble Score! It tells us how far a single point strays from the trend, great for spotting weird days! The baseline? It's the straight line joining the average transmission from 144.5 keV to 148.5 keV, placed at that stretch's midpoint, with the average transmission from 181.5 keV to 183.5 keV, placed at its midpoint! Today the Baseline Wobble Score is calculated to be 14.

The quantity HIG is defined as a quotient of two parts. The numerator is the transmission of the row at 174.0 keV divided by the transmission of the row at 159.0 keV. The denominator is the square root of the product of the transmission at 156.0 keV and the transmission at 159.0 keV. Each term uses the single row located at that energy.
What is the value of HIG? 0.0294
